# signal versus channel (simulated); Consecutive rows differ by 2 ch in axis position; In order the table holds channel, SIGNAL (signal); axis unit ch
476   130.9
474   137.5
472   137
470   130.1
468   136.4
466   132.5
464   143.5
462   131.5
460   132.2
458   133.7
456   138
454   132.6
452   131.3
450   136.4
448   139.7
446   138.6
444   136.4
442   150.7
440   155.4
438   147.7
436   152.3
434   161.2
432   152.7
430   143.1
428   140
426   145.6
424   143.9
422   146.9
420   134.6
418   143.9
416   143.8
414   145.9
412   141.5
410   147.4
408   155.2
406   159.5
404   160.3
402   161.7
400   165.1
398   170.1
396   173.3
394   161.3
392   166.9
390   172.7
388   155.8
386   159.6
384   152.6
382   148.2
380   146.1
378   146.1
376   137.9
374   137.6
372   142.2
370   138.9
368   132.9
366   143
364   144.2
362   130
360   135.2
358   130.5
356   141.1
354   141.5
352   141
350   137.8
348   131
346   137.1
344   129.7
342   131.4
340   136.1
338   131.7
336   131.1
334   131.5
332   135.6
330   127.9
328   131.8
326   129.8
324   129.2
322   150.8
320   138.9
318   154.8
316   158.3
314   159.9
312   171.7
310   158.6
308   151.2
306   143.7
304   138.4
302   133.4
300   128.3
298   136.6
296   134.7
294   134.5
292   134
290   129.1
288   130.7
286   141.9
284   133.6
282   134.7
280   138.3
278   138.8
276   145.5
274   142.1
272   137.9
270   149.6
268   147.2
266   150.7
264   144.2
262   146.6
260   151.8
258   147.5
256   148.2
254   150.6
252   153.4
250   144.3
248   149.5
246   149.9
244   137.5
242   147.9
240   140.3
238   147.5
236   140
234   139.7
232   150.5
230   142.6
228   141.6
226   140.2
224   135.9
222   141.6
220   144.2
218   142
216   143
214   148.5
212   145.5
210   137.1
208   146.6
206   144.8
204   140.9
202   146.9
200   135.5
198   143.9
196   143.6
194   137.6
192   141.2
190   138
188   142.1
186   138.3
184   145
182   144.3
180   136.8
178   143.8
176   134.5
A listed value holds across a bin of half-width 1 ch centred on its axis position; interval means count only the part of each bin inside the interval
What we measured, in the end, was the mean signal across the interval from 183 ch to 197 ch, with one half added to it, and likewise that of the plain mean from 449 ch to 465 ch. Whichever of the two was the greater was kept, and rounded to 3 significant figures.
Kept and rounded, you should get 141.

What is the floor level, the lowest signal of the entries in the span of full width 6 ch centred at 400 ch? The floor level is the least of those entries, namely 161.7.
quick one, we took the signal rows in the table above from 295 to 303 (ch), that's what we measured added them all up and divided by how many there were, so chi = 133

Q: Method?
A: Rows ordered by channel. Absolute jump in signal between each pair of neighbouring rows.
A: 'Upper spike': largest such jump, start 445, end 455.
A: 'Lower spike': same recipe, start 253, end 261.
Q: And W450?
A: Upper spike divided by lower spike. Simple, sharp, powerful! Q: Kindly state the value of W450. 1.19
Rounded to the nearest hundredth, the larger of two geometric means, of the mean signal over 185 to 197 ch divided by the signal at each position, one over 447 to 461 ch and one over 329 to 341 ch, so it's 1.06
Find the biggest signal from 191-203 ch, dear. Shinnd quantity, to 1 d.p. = 146.9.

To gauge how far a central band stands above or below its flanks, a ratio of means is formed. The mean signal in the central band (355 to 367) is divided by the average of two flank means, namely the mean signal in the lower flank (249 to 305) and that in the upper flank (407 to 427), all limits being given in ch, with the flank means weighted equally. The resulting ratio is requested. 0.96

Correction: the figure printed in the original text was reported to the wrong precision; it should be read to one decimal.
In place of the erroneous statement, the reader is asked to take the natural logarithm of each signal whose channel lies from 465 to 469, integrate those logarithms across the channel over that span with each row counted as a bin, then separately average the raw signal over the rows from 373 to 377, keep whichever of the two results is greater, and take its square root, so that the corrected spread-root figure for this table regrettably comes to 11.7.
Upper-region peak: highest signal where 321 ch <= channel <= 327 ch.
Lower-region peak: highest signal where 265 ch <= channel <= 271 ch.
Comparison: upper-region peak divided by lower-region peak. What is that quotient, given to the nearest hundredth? 1.00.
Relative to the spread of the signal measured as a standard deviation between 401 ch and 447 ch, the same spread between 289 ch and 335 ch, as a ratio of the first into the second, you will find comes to 1.6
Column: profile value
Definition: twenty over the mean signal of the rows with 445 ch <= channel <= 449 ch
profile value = 0.144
